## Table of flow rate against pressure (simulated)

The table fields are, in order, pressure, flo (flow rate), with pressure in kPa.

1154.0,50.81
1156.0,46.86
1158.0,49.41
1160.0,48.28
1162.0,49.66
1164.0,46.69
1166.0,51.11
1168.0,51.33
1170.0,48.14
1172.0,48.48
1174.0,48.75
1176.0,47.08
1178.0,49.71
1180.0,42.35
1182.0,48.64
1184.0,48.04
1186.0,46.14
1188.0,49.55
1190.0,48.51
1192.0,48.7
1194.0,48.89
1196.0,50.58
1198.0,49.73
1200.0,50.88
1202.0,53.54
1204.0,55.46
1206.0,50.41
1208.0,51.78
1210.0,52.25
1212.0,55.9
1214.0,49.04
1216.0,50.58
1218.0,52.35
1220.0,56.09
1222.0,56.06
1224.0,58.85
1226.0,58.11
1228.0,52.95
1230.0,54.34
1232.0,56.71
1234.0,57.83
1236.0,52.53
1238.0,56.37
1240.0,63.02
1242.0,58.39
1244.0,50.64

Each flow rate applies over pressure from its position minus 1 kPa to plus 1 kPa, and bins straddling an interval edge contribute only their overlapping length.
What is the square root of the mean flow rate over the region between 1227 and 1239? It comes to 7.42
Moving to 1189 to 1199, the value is 7.02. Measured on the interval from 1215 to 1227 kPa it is 7.44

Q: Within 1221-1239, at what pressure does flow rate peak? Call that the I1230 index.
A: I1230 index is 1224.0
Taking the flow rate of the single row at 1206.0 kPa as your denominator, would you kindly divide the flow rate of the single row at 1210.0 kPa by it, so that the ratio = 1.04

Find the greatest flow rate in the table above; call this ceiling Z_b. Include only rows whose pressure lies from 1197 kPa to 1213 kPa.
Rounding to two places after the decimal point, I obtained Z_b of 55.90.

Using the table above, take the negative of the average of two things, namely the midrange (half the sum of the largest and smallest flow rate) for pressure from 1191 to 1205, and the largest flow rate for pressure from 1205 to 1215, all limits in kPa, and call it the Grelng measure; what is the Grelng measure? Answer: -54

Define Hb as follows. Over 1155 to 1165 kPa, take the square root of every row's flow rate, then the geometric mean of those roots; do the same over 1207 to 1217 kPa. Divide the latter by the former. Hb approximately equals 1.04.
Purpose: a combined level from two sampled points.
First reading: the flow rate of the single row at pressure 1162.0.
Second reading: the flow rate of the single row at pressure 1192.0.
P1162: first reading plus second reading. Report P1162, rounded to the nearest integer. 98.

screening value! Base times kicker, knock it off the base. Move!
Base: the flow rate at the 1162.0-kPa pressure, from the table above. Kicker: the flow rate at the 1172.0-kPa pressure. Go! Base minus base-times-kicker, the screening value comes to -2358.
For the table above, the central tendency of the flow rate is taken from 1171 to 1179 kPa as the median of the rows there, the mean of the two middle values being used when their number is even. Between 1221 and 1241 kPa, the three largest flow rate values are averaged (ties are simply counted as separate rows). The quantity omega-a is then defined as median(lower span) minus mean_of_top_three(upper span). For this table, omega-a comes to -11.4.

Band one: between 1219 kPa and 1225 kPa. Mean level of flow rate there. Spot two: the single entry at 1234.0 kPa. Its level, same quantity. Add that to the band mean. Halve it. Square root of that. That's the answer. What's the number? 7.6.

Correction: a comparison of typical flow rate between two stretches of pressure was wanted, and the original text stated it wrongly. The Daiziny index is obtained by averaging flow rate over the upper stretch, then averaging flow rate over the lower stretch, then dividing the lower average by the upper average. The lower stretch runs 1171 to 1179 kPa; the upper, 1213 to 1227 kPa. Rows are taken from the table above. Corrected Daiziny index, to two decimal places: 0.89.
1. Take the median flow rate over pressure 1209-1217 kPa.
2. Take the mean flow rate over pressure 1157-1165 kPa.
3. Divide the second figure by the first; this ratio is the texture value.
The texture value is 0.94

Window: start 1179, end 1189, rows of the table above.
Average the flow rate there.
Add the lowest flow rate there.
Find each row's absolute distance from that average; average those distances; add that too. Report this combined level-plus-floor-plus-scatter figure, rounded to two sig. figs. 91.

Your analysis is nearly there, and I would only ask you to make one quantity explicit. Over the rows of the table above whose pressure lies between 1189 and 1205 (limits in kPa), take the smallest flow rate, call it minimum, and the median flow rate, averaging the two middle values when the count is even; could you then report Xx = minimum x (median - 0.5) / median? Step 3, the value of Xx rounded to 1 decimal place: 48.0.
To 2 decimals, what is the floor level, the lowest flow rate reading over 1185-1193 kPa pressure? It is 46.14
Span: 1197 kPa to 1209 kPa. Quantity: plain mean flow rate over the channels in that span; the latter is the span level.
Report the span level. 52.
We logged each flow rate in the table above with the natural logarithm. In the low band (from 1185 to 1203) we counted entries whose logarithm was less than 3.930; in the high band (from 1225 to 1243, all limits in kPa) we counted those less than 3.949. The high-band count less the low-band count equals -8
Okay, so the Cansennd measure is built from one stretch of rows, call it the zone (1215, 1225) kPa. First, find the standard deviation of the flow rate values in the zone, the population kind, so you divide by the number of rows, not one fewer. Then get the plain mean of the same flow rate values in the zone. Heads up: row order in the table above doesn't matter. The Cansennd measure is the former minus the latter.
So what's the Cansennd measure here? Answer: -51.8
